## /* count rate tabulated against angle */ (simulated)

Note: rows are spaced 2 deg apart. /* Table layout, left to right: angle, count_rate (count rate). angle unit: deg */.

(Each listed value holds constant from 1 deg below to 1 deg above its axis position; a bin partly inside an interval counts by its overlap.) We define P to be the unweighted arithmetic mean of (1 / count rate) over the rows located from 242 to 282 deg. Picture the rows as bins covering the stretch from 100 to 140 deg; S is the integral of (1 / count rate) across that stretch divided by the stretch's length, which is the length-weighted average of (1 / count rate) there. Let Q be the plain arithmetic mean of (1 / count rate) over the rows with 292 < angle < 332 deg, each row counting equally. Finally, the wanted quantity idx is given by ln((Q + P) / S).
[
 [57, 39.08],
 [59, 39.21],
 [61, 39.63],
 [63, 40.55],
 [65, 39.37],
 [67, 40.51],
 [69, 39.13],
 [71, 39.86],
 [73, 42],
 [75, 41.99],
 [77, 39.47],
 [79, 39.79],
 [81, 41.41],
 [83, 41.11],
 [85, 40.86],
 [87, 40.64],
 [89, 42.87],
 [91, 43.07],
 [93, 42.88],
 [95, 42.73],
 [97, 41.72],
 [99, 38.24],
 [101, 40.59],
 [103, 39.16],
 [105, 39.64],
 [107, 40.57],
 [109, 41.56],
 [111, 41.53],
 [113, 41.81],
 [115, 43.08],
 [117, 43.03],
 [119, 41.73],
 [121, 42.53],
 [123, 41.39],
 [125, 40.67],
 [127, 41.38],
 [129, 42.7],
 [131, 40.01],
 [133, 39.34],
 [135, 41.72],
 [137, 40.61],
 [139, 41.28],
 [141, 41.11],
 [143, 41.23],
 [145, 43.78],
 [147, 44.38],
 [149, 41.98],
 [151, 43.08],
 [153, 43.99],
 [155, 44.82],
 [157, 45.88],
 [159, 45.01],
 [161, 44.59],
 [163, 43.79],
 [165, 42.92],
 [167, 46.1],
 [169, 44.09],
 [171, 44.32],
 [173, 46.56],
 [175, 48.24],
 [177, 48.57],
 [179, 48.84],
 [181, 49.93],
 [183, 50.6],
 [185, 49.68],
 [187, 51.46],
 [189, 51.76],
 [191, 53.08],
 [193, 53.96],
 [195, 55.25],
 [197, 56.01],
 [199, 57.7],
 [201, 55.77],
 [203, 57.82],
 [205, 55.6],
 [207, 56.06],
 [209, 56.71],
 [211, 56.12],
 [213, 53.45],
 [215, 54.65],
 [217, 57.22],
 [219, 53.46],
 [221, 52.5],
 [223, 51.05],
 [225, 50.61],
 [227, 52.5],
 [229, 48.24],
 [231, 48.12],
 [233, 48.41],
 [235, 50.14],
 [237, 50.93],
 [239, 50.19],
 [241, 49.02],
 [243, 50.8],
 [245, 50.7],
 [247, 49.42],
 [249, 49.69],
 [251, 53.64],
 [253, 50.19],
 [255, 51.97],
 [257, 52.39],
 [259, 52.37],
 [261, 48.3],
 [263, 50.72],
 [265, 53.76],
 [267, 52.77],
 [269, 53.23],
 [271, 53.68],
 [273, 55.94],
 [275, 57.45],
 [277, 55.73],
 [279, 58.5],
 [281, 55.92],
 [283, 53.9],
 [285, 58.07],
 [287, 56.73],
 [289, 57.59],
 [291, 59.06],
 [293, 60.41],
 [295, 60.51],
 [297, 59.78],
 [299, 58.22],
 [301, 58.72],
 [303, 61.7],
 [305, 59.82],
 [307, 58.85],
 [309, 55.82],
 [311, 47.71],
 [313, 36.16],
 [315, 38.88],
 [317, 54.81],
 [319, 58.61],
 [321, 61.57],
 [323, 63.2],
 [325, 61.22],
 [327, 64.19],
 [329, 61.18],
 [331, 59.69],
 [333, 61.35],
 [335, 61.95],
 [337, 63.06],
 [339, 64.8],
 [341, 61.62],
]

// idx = 0.418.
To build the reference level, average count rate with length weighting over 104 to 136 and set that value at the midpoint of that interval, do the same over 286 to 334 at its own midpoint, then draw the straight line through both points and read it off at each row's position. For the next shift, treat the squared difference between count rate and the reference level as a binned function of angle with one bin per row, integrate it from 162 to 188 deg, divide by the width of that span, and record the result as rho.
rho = 6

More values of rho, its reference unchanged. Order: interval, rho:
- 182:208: 47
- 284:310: 10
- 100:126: 1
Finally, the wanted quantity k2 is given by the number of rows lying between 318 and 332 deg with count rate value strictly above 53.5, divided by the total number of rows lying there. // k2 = 1.0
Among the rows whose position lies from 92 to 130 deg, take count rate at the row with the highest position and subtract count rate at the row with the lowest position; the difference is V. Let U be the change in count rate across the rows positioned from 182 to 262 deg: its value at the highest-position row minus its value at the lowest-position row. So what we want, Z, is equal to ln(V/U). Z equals -3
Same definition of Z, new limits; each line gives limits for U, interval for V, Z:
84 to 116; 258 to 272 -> -1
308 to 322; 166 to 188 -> 0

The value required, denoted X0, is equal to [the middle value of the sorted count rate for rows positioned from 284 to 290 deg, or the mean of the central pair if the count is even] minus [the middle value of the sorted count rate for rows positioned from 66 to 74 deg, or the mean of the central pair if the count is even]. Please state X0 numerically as 17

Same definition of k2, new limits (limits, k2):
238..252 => 0.1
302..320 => 0.7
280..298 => 1.0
